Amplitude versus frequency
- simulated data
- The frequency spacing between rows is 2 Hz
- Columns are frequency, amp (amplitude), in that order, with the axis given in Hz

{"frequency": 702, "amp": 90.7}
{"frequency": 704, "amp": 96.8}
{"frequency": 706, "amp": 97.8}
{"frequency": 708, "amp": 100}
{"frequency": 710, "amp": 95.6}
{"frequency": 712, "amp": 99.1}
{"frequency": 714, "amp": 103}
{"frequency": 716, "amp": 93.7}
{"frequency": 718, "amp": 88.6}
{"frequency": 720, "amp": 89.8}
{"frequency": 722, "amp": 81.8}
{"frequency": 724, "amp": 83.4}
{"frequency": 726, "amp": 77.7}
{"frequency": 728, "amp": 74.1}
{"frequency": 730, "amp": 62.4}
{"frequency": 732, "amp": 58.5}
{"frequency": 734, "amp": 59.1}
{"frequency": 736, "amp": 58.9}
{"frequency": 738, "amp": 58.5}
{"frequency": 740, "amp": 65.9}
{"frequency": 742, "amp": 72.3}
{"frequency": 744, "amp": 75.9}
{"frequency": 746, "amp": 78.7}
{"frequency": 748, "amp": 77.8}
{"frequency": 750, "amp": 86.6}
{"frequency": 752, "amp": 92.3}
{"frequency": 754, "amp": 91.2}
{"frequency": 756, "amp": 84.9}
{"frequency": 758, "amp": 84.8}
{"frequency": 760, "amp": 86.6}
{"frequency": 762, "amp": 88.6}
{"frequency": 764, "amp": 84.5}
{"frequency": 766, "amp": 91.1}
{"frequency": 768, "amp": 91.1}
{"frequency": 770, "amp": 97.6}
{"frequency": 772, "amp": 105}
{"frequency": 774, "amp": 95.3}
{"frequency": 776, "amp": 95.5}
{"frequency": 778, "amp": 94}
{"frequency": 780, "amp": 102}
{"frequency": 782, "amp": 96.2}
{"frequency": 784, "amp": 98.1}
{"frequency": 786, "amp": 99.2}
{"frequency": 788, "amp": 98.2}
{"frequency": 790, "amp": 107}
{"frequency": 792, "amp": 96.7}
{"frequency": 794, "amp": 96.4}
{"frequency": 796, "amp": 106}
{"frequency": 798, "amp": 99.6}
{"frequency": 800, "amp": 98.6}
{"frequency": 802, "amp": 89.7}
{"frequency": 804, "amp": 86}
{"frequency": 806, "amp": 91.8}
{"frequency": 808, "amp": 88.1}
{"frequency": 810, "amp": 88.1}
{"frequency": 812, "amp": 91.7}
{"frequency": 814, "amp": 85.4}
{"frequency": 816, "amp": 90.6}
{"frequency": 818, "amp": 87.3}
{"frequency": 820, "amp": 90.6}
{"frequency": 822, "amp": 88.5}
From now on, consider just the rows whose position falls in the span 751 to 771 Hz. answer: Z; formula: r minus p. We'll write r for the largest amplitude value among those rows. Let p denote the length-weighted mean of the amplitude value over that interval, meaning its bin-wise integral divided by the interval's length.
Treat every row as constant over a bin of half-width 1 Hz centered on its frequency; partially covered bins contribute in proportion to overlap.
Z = 8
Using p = 89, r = 97.6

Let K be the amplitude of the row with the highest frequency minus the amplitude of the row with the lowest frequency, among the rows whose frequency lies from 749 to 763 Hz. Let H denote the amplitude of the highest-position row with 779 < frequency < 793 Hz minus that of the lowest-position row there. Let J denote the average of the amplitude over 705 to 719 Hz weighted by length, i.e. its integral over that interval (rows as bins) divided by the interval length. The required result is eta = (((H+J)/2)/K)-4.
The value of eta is 19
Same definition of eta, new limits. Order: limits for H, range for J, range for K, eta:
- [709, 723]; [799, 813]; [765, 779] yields 9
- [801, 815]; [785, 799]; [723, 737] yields -6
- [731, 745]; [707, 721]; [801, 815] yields -17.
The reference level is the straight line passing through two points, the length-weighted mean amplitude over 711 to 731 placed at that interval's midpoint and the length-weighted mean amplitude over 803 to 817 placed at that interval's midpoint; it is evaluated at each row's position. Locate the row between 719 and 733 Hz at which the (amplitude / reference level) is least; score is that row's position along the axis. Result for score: 732 Hz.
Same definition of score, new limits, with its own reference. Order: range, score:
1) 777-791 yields 778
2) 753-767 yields 764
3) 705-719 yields 718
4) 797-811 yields 804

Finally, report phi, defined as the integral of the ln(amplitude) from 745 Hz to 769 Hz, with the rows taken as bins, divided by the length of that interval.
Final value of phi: 4.46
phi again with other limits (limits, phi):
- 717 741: 4.26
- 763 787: 4.56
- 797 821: 4.51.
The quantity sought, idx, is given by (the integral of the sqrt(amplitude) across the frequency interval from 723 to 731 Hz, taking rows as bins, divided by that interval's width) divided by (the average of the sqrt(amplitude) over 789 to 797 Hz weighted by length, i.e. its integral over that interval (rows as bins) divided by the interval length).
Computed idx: 0.86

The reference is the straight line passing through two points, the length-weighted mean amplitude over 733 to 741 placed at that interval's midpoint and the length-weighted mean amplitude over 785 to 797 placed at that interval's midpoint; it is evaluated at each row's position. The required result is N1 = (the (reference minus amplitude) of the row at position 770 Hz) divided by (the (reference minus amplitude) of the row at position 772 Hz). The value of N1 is 0.68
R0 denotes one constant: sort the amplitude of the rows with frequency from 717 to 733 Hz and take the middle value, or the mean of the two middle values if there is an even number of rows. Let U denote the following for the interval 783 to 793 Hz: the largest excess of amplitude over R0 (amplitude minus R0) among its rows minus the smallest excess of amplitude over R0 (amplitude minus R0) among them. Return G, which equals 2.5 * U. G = 26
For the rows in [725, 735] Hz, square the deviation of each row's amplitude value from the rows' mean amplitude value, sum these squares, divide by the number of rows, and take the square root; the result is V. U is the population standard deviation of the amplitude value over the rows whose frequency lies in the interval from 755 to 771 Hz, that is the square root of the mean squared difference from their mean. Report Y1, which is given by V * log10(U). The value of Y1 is 5.0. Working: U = 4.2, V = 8.0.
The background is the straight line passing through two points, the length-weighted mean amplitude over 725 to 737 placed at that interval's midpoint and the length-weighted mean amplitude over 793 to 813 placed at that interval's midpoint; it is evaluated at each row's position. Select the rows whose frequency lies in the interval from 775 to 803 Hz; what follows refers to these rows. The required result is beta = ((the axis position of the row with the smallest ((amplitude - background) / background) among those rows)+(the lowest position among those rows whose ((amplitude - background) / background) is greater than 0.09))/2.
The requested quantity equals 789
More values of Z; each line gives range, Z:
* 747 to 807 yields 13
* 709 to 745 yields 25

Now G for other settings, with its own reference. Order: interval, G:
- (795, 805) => 50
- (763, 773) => 51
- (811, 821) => 16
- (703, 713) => 11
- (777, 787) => 20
